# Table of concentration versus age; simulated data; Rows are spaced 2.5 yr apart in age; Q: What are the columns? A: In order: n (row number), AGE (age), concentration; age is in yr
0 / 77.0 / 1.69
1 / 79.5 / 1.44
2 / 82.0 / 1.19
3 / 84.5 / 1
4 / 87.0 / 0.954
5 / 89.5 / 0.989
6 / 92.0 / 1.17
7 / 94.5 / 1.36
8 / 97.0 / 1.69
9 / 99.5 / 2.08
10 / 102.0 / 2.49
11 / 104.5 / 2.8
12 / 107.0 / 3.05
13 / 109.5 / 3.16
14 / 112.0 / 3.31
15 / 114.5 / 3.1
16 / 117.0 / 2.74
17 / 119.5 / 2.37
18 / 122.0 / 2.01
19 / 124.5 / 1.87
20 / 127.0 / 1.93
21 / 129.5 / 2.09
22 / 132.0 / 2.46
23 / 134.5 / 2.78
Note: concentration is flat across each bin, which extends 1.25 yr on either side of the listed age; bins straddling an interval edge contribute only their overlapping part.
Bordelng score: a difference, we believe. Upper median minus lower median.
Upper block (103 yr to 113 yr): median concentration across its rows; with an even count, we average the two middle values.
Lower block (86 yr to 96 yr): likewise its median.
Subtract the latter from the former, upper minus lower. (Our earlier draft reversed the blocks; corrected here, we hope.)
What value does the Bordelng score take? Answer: 2.0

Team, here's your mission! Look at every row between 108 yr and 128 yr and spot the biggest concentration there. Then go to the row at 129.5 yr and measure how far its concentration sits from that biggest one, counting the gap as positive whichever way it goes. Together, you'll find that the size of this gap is 1.2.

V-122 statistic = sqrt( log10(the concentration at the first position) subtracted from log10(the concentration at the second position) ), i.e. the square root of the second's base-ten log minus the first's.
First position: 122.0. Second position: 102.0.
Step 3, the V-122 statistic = 0.30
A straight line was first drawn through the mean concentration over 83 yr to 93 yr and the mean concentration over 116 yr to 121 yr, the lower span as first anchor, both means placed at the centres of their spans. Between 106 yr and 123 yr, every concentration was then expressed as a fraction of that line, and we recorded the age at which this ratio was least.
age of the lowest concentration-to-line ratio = 122.0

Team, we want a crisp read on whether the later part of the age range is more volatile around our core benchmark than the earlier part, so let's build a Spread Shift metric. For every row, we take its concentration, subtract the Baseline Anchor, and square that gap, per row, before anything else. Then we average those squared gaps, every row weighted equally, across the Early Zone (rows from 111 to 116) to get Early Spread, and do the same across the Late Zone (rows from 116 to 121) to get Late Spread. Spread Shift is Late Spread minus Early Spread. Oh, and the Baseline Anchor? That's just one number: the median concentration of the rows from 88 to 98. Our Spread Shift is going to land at -2.1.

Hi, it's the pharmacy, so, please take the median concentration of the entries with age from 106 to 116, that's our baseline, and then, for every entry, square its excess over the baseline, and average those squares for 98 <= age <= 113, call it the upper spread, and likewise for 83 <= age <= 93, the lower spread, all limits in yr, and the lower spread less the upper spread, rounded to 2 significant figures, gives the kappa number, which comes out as 4.1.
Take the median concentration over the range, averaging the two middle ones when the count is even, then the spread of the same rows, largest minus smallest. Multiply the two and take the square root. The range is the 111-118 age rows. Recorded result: 1.3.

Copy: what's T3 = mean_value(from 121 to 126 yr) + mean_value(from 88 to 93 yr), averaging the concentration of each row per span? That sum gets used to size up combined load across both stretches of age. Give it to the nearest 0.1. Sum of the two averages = 3.0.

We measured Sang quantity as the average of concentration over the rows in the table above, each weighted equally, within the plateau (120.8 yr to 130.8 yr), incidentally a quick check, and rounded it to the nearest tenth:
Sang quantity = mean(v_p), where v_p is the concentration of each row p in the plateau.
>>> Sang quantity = 2.0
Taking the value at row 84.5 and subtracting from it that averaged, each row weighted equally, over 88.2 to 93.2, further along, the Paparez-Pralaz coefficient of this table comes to -0.1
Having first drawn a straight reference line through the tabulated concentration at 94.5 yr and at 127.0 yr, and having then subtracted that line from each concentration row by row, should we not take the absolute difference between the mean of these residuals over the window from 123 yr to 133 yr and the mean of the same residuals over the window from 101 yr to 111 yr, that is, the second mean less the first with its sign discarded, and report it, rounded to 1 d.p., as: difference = 1.2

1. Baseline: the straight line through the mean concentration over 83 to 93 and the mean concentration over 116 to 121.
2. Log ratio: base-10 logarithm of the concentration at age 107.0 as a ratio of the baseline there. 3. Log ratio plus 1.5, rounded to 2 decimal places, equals 1.69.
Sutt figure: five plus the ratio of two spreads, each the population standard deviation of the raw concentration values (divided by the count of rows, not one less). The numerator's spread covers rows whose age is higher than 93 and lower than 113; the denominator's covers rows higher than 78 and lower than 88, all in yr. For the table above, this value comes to 8.5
